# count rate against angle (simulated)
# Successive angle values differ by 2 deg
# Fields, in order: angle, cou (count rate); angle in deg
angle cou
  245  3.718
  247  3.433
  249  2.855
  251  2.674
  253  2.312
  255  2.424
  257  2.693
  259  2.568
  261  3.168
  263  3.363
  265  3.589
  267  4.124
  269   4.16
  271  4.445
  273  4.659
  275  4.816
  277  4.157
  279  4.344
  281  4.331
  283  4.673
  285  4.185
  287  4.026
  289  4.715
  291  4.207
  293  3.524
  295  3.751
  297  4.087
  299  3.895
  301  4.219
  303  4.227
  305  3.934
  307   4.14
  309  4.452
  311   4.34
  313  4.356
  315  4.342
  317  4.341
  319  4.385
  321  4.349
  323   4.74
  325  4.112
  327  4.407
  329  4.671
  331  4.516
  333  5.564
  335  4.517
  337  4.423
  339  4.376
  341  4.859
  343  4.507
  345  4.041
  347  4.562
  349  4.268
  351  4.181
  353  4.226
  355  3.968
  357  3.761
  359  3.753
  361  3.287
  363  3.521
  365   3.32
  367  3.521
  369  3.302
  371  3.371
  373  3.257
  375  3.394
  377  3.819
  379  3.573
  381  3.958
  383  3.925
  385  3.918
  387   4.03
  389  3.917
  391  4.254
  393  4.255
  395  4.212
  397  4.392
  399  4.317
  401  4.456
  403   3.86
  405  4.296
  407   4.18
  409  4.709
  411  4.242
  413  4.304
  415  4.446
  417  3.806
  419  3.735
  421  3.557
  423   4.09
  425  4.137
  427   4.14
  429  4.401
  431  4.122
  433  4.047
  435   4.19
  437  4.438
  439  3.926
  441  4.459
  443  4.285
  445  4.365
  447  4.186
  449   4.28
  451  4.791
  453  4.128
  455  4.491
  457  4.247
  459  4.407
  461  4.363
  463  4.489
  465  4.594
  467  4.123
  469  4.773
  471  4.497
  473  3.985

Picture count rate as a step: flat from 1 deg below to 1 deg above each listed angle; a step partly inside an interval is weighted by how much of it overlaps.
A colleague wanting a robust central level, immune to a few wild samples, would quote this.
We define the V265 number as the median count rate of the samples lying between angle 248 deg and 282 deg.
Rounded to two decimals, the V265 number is 3.59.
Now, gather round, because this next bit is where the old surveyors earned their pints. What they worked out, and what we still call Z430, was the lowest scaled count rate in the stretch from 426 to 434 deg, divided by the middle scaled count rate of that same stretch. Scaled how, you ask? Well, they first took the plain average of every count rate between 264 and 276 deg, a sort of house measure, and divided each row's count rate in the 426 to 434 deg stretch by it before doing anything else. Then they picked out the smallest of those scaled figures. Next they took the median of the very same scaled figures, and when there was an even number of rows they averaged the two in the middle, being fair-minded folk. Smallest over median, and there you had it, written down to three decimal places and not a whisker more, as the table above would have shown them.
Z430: 0.980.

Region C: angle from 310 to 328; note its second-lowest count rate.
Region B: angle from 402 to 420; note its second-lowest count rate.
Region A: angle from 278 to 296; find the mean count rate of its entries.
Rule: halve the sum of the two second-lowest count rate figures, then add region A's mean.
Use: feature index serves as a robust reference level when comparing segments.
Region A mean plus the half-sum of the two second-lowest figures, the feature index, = 8.27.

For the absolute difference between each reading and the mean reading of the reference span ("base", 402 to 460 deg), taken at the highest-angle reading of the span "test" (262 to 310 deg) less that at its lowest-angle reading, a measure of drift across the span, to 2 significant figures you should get -0.62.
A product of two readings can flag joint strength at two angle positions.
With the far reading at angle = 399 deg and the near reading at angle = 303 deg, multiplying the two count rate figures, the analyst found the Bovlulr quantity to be 18.2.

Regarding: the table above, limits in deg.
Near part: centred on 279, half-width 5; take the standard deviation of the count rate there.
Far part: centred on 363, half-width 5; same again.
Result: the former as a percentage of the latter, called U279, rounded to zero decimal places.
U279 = 145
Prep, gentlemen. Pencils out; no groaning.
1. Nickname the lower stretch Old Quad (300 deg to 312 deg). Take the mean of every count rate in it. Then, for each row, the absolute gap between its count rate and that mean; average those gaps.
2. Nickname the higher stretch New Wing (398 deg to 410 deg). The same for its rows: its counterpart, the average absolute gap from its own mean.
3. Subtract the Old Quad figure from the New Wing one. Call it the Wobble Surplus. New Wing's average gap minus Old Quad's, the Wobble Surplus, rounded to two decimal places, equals 0.07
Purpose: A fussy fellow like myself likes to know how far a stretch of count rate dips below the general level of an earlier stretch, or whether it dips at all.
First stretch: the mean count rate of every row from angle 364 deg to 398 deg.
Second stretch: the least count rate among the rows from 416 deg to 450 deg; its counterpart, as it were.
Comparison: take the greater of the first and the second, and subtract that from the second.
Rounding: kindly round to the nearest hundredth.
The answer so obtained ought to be -0.23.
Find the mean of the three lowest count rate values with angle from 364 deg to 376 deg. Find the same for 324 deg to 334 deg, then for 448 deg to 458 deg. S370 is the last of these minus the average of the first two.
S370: 0.4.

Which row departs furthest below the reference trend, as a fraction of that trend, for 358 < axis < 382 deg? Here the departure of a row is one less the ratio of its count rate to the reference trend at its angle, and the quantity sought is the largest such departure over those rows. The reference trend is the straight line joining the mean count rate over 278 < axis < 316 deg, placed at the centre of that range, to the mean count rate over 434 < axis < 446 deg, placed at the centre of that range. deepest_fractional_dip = 0.23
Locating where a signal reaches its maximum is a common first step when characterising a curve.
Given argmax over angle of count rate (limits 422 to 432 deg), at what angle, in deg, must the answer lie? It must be 429 deg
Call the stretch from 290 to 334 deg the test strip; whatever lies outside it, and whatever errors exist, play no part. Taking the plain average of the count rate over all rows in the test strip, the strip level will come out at 4.30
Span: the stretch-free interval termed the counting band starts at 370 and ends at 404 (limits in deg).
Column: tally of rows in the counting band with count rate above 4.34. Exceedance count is 2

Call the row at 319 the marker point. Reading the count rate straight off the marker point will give 4.385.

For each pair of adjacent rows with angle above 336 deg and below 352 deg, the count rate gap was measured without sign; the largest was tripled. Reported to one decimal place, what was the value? 1.6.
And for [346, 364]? 1.4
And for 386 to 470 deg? 2.0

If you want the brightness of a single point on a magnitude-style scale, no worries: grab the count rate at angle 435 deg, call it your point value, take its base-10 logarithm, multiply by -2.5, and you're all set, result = -1.56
